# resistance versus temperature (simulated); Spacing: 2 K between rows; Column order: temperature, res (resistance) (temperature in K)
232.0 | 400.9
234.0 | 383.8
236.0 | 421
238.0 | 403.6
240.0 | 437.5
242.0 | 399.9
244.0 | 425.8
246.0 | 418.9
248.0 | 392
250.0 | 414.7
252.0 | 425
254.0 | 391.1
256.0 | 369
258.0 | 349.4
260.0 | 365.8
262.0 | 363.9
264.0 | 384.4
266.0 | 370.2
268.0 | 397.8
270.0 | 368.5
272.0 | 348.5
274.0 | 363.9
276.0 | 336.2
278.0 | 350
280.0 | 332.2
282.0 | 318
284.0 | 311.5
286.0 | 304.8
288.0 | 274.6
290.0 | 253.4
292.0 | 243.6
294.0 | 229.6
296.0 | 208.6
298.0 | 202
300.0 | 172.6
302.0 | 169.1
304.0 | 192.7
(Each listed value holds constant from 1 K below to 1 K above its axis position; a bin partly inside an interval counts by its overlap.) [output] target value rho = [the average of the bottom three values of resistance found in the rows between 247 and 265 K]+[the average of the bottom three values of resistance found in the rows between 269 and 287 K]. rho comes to 671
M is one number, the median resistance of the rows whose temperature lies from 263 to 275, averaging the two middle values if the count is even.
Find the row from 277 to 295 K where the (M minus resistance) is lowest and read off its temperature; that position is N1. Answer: 278.0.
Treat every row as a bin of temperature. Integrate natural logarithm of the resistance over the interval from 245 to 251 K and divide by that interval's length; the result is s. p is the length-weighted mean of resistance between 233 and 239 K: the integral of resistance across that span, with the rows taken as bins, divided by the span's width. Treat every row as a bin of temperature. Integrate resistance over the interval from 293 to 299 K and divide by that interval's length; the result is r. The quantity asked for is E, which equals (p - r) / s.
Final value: 32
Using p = 403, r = 213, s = 6.01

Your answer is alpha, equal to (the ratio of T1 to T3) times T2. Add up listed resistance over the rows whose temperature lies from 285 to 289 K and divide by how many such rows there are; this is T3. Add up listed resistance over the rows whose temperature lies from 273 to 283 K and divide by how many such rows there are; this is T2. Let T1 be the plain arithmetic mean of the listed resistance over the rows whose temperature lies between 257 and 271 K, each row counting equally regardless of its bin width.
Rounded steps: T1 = 371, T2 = 340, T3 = 290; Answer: 436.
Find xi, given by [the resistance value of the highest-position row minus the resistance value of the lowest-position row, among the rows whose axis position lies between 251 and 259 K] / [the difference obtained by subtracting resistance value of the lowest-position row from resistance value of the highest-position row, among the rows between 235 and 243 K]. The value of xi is 4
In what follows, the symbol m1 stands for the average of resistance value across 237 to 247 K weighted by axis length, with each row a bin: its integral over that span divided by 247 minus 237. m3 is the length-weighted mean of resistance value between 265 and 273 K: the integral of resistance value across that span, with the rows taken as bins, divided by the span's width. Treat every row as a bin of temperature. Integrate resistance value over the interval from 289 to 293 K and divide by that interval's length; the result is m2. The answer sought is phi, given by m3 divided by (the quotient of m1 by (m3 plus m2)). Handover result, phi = 552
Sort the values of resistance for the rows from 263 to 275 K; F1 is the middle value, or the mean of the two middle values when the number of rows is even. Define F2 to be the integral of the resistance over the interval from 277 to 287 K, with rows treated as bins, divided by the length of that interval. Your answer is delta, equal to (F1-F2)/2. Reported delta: 23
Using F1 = 369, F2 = 323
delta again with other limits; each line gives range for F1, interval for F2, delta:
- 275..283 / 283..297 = 37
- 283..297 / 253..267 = -59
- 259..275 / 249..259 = -11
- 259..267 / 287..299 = 66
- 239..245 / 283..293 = 74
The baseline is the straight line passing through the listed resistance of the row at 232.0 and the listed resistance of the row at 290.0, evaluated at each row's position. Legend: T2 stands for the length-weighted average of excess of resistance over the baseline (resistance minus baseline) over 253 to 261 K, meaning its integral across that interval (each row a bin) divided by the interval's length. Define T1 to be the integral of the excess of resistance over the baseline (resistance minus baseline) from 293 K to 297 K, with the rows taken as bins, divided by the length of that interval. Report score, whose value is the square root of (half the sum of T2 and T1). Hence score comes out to 2.2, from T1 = -22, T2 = 32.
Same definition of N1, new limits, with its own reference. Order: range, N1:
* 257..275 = 268.0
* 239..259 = 240.0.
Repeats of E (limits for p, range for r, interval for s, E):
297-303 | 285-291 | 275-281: -17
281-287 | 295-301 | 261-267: 20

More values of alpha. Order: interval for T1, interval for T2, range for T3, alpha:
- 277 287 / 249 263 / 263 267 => 328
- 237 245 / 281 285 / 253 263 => 357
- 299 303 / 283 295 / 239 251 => 111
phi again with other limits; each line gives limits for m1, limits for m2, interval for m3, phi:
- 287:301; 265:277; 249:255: 1404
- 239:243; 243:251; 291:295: 367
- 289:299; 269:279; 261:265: 1197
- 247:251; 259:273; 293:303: 276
